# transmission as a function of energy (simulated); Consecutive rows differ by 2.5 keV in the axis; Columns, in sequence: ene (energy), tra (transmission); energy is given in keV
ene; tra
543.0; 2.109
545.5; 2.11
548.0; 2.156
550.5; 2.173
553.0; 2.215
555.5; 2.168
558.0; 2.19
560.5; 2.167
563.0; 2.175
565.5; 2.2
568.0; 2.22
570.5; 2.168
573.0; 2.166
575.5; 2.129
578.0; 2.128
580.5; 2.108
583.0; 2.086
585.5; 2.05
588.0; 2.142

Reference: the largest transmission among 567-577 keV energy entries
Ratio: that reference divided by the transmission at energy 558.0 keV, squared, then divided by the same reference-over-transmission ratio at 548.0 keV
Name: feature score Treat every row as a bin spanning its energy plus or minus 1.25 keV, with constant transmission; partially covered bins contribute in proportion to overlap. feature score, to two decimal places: 1.00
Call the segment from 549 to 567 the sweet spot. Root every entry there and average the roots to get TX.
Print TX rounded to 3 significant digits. 1.48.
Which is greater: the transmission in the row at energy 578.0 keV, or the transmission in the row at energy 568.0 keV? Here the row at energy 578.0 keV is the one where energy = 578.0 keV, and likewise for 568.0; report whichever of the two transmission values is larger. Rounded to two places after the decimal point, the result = 2.22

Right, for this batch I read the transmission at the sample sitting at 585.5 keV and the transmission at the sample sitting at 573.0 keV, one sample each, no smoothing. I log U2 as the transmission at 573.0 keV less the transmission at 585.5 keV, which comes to 0.12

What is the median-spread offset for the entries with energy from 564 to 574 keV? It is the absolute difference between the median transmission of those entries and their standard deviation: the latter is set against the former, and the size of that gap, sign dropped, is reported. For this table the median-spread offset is 2.16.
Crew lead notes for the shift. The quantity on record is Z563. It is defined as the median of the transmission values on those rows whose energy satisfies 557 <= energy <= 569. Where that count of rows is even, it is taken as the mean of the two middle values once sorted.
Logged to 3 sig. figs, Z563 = 2.19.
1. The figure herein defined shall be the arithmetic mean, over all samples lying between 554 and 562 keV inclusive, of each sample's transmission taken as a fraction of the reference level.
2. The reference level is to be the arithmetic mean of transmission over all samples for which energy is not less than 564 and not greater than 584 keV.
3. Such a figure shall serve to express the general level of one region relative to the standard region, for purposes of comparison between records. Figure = 1.011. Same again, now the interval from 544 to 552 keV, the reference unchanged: 0.998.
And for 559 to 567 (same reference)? 1.014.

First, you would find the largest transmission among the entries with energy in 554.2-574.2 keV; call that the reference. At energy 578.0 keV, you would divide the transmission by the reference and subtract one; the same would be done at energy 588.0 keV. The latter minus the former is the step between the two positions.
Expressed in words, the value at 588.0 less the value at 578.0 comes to 0.01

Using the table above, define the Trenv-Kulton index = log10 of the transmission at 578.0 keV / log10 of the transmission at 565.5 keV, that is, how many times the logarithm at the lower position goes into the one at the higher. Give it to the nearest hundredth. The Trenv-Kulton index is 0.96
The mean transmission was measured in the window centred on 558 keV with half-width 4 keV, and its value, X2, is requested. 2.18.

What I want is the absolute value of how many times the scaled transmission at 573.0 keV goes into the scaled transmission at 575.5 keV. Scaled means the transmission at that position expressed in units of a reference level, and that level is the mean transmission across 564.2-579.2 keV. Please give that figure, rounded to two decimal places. 0.98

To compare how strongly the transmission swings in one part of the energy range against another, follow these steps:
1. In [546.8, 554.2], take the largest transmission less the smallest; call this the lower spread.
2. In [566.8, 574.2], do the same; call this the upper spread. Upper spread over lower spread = 0.9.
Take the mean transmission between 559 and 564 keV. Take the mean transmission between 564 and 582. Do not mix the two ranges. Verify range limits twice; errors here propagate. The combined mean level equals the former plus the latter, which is 4.331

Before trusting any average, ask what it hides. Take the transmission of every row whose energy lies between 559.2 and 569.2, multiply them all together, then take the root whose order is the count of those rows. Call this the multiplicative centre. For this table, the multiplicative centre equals 2.19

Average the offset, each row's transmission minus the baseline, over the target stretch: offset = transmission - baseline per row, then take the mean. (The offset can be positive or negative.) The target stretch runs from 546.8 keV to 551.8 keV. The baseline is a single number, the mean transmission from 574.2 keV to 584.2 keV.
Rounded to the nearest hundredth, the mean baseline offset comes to 0.05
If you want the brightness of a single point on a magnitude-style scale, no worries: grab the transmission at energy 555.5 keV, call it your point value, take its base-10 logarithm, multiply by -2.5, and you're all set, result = -0.84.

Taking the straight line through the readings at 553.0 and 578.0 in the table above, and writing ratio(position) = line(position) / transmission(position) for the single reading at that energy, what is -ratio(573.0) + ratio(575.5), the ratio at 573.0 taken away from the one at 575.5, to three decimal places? 0.013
